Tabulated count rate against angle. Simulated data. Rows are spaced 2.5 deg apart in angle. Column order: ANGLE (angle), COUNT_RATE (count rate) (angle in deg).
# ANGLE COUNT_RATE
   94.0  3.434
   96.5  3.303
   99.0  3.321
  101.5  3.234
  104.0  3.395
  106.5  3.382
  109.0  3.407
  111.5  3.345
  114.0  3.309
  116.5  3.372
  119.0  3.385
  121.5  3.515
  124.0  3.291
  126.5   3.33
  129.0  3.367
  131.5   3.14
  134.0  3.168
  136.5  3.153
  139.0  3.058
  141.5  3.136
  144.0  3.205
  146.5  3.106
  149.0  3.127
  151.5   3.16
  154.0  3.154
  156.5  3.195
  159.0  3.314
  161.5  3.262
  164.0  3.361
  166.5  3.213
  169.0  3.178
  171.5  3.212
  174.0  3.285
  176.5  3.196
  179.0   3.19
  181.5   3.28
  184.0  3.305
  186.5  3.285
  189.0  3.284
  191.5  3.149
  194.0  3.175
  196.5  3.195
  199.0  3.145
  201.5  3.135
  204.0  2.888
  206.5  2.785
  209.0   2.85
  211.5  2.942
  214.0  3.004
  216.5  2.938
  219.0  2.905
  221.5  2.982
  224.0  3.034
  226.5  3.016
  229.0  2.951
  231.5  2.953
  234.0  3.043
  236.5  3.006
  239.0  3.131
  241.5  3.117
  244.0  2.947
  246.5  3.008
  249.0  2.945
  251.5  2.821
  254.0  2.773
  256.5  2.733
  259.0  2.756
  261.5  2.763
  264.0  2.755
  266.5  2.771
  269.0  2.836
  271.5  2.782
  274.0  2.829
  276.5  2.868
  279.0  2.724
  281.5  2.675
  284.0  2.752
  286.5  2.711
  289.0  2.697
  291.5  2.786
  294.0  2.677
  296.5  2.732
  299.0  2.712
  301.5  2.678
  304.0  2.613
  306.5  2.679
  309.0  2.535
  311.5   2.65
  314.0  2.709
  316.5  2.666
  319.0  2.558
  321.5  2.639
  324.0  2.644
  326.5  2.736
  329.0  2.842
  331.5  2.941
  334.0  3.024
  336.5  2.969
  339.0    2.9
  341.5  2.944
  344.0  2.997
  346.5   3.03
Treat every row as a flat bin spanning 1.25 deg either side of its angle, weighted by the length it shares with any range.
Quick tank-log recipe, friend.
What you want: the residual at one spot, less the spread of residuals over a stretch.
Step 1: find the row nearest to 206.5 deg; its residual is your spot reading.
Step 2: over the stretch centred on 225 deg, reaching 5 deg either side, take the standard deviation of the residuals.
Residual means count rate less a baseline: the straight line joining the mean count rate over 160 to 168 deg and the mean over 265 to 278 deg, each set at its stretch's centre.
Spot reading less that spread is -0.34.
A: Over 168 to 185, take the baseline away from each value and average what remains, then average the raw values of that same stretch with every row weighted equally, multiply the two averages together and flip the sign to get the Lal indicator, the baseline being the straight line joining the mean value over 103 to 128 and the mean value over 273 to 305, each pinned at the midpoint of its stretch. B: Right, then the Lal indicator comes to -0.29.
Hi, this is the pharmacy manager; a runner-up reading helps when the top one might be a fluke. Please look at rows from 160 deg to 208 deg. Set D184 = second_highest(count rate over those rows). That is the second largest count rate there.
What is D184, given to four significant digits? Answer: 3.305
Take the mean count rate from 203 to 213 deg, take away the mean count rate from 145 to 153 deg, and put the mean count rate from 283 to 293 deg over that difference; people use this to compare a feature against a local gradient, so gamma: -10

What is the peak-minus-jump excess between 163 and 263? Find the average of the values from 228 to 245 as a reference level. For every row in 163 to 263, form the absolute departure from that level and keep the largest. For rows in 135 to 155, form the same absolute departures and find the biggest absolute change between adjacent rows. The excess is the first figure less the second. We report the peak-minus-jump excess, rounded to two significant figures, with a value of 0.24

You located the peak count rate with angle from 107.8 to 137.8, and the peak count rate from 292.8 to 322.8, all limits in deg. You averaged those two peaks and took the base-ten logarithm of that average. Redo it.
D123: 0.49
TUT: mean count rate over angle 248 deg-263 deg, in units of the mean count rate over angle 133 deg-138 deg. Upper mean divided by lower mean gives 0.89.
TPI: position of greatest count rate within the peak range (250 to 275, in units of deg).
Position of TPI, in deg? 269.0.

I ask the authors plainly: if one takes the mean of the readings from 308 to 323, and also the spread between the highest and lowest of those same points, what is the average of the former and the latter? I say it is 1.40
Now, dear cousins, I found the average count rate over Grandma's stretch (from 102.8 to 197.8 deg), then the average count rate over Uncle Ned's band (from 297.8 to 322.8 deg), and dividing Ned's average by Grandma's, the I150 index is 0.81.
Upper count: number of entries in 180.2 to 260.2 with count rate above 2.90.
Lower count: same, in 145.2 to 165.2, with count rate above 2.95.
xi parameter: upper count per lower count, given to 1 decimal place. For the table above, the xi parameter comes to 3.1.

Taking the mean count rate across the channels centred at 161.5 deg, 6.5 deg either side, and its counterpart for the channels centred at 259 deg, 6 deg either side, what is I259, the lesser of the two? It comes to 2.76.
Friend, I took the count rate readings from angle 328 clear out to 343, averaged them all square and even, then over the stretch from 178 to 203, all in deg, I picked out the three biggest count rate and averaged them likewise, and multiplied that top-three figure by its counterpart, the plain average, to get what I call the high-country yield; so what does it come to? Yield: 9.7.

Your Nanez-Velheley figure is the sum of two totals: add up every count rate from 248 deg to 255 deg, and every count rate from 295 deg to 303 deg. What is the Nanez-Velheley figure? 16.7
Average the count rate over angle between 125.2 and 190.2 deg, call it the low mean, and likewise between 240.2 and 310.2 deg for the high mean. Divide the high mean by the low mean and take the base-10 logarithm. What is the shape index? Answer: -0.064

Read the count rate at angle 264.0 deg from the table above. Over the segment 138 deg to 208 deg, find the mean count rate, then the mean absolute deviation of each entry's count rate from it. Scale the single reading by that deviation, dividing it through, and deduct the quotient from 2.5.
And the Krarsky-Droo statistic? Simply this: -32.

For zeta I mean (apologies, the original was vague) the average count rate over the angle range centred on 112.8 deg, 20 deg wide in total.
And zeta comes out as 3.39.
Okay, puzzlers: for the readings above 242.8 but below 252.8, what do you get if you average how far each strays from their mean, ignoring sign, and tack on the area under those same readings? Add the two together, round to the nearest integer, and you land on 29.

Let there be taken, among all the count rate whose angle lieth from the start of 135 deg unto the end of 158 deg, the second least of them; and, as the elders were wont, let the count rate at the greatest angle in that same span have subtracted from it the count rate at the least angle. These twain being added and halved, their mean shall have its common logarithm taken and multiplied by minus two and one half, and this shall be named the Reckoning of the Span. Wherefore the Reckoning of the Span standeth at -0.49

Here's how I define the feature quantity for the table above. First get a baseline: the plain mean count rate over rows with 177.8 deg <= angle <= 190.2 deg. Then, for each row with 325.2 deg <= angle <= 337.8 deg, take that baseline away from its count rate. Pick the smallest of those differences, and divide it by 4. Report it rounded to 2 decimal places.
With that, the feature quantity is -0.13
